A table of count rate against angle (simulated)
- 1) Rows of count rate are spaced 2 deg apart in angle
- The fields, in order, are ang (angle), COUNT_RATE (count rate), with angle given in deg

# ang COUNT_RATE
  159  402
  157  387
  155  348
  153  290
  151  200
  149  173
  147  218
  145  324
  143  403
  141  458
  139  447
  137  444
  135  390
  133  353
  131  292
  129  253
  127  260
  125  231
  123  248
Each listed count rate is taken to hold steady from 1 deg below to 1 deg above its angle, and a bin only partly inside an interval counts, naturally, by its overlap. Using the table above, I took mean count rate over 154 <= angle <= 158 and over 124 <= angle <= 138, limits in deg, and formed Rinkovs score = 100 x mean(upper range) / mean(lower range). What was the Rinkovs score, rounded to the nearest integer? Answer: 116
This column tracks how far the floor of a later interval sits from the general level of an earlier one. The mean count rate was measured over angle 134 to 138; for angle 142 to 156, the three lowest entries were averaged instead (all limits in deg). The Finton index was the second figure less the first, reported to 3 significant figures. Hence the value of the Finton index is -220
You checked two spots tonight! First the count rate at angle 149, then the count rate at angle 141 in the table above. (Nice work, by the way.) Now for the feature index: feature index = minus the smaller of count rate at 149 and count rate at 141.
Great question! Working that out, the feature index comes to -173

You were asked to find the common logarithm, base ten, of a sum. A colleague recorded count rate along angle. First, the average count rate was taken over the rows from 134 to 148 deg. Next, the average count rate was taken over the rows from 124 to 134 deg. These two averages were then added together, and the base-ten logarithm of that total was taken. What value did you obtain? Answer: 2.82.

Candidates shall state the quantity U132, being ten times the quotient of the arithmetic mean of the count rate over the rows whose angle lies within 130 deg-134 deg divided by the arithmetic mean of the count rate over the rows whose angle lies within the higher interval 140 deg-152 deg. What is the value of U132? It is 10.9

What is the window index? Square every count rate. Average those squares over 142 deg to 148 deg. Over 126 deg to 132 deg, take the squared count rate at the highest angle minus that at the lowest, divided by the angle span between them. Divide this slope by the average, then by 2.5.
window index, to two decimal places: 0.02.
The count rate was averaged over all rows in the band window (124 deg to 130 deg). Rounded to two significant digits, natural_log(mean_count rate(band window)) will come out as 5.5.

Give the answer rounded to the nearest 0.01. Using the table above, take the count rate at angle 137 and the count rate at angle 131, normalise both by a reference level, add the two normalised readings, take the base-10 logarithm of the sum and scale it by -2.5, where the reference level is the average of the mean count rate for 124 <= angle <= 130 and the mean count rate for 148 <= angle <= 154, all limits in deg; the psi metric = -1.24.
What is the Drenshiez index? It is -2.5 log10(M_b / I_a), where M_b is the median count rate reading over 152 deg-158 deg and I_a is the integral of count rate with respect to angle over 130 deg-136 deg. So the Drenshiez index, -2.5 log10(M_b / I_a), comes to 1.9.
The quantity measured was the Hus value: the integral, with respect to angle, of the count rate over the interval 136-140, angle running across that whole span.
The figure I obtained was 1782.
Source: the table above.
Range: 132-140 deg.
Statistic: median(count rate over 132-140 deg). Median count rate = 417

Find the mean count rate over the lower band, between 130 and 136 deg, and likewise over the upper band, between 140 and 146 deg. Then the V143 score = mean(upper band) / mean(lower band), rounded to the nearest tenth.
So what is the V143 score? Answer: 1.1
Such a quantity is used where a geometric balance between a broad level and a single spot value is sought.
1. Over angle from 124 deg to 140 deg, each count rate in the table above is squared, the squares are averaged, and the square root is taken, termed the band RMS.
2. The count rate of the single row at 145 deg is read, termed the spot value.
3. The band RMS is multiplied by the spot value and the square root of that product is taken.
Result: 334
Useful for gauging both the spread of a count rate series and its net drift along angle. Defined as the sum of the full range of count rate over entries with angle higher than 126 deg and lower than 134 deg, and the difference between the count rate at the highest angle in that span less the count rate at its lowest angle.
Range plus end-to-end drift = 193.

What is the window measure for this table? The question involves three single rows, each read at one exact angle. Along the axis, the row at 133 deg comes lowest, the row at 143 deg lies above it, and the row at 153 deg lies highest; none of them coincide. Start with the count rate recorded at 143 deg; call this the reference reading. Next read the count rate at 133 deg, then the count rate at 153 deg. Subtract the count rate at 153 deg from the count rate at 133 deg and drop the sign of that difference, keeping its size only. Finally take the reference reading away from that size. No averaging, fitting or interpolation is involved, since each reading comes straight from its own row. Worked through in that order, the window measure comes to -340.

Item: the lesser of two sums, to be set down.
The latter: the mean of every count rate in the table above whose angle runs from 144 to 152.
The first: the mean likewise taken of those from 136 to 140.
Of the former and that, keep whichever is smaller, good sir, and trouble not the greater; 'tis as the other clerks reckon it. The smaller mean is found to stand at 229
